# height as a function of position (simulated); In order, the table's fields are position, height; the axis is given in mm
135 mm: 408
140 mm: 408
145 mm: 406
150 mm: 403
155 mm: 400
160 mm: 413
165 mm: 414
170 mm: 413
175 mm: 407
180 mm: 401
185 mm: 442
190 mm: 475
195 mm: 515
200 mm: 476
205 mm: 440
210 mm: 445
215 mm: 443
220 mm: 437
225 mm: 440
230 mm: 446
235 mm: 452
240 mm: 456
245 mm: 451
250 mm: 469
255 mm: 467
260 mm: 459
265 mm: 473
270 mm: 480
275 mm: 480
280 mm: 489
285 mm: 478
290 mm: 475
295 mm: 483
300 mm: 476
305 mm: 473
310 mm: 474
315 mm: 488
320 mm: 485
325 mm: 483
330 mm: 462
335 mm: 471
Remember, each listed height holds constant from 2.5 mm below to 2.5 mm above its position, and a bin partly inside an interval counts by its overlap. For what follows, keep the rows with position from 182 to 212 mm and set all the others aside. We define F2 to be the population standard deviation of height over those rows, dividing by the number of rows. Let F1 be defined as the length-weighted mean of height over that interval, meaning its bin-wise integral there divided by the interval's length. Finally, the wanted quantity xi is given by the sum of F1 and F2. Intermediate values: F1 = 465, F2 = 27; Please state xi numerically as 491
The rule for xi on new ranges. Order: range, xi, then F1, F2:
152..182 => 414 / 408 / 6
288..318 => 484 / 478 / 5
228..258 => 465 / 457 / 8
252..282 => 484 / 474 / 10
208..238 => 449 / 444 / 5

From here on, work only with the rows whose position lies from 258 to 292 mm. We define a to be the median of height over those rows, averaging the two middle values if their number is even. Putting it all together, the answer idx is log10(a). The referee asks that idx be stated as 2.68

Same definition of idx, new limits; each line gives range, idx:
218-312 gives 2.67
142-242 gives 2.64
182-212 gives 2.66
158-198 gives 2.62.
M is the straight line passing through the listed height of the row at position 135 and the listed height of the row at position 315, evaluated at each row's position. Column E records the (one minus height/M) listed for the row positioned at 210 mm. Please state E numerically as -0.008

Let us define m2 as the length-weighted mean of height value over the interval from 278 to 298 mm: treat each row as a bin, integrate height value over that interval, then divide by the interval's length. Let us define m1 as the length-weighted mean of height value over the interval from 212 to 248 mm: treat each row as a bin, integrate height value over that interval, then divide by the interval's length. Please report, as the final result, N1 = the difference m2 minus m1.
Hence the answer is 34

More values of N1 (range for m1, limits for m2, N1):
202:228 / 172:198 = 6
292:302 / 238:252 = -21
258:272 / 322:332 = 3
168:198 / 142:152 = -38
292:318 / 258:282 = -3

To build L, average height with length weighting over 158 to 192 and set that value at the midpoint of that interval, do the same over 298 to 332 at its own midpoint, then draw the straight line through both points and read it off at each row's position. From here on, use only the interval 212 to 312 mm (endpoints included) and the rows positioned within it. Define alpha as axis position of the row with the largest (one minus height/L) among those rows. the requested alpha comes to 220 mm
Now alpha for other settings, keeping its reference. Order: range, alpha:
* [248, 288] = 260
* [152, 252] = 180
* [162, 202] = 180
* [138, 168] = 155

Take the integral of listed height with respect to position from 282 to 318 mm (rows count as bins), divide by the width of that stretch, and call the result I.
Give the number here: 478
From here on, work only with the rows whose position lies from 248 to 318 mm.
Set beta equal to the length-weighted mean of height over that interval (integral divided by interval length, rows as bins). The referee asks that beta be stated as 476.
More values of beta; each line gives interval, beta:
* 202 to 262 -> 451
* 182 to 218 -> 461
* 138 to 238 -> 434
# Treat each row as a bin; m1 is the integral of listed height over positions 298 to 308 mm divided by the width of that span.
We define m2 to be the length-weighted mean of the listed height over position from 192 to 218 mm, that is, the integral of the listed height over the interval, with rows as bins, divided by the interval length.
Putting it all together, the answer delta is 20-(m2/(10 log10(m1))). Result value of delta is 2.7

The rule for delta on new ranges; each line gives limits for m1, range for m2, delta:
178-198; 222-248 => 3.1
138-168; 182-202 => 1.8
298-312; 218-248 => 3.3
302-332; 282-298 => 2.1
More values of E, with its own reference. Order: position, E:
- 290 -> 0.004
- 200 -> -0.090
